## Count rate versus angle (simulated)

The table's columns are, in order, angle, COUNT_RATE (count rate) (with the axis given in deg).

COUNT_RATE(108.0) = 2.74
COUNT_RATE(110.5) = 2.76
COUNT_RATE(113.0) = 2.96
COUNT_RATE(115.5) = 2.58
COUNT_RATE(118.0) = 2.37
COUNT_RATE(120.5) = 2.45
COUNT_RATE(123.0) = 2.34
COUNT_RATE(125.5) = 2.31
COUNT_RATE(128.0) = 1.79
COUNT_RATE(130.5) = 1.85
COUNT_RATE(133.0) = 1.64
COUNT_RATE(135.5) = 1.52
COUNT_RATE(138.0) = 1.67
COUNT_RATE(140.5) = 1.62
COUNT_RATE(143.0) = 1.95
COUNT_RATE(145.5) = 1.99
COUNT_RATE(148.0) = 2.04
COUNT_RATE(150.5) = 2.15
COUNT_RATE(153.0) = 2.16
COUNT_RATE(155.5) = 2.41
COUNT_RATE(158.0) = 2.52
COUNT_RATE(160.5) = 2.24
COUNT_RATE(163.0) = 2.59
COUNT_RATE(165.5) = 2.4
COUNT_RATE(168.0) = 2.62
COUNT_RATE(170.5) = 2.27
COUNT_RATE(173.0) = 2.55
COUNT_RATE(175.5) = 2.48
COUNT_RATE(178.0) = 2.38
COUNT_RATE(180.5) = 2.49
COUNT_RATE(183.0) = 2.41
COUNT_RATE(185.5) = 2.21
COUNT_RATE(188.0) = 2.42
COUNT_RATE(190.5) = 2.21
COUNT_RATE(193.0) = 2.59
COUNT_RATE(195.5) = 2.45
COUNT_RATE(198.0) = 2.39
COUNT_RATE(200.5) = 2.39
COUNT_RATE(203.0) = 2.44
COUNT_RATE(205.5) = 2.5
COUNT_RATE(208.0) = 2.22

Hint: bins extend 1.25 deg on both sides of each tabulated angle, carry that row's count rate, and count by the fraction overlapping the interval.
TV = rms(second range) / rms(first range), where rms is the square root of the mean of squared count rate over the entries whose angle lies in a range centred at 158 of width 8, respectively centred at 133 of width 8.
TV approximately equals 1.43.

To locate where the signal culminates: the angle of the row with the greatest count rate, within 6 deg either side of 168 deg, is 168.0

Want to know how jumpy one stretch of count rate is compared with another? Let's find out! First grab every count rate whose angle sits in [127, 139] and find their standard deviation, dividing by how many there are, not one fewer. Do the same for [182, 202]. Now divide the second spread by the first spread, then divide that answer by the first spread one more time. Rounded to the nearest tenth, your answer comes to 8.7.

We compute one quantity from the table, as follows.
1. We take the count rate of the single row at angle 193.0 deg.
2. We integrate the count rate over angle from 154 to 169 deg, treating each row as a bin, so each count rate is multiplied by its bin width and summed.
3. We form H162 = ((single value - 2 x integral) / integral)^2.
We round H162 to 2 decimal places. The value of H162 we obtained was 3.72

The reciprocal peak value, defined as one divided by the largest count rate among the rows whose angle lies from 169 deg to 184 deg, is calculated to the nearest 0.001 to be 0.392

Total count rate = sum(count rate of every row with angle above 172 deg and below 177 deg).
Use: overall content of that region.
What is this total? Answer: 5.0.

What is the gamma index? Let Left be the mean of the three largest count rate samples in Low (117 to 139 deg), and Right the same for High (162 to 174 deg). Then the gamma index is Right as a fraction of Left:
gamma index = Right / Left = 1.1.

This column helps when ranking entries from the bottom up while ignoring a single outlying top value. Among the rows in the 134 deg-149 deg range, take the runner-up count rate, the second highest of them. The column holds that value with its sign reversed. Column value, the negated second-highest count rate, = -1.99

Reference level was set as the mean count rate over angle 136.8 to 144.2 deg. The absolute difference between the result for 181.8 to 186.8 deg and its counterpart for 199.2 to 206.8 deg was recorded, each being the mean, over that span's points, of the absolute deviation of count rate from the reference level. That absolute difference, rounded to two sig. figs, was 0.13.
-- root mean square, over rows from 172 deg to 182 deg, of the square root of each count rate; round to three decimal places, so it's 1.573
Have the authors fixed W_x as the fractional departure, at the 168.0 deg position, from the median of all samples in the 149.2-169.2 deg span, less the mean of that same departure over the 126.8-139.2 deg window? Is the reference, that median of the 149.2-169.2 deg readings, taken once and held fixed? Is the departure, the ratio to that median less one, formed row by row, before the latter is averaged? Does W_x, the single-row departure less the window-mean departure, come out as 0.39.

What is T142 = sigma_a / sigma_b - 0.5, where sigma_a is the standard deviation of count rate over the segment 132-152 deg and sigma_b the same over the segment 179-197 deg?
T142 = 1.2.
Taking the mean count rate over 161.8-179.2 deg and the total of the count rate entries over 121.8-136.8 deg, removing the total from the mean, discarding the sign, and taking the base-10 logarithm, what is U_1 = 1.0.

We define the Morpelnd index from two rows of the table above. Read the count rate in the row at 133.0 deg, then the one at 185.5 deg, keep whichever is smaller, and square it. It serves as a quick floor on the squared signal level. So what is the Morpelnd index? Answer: 2.7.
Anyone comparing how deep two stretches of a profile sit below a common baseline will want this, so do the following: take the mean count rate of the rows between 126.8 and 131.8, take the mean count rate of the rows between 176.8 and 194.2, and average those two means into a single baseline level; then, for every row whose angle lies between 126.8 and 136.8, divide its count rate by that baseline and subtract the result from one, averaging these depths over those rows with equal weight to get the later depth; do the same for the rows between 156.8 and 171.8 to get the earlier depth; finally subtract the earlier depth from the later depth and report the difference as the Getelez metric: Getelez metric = 0.35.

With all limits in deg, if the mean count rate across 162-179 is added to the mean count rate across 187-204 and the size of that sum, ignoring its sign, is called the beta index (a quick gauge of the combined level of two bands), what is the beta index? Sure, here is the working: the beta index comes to 4.88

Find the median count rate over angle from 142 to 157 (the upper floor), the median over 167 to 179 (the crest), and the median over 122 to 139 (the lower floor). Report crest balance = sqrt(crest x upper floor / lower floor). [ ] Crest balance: 1.70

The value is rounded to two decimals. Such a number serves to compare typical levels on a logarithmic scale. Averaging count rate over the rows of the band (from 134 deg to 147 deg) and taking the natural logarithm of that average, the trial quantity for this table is 0.56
